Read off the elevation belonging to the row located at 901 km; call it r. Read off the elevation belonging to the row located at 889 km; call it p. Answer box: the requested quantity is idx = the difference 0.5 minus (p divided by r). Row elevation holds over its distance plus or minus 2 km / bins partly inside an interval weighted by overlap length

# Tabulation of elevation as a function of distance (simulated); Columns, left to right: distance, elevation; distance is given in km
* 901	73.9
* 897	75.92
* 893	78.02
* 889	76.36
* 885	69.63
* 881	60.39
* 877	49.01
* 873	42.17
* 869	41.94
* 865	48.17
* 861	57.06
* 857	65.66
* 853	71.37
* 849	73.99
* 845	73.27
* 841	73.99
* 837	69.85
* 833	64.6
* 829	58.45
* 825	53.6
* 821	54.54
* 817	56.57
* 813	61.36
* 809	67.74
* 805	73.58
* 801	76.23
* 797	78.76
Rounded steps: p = 76.36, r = 73.9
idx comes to -0.53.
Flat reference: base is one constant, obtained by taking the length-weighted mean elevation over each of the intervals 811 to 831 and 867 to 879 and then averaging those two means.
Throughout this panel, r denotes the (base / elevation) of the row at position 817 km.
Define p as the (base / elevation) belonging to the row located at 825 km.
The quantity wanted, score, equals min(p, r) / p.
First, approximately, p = 0.94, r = 0.895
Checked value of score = 0.95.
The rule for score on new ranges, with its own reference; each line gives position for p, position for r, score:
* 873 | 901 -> 0.57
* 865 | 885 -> 0.69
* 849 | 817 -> 1.00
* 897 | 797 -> 0.96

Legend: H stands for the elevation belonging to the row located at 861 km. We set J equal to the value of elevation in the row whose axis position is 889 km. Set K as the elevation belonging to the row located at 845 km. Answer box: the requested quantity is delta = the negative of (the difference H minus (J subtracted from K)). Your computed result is -60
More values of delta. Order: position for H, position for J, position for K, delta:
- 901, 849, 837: -78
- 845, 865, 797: -43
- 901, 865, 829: -64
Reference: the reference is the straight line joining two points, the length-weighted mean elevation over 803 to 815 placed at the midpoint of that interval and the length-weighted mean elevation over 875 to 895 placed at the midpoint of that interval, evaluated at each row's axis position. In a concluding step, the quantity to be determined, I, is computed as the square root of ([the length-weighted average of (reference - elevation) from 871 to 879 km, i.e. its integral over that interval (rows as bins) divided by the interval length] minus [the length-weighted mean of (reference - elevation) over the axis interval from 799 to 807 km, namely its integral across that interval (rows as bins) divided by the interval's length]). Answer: 5.3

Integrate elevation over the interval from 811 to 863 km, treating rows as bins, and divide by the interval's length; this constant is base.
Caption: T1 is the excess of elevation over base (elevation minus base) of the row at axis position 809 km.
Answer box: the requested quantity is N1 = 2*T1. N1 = 7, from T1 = 4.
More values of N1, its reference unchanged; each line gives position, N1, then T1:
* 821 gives -19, -10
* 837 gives 11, 6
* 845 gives 18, 9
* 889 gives 24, 12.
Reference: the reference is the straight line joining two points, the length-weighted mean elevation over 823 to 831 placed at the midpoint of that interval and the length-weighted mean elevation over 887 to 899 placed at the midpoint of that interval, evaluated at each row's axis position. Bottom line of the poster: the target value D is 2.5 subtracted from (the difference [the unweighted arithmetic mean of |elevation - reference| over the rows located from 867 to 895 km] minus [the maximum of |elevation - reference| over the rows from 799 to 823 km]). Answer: -17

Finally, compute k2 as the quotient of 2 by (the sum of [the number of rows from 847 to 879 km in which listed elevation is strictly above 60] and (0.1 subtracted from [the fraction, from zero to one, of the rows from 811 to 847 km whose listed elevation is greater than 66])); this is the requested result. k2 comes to 0.62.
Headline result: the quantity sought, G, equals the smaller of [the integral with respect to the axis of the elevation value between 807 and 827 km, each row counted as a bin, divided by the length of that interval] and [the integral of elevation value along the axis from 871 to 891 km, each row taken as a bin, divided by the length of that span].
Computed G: 59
